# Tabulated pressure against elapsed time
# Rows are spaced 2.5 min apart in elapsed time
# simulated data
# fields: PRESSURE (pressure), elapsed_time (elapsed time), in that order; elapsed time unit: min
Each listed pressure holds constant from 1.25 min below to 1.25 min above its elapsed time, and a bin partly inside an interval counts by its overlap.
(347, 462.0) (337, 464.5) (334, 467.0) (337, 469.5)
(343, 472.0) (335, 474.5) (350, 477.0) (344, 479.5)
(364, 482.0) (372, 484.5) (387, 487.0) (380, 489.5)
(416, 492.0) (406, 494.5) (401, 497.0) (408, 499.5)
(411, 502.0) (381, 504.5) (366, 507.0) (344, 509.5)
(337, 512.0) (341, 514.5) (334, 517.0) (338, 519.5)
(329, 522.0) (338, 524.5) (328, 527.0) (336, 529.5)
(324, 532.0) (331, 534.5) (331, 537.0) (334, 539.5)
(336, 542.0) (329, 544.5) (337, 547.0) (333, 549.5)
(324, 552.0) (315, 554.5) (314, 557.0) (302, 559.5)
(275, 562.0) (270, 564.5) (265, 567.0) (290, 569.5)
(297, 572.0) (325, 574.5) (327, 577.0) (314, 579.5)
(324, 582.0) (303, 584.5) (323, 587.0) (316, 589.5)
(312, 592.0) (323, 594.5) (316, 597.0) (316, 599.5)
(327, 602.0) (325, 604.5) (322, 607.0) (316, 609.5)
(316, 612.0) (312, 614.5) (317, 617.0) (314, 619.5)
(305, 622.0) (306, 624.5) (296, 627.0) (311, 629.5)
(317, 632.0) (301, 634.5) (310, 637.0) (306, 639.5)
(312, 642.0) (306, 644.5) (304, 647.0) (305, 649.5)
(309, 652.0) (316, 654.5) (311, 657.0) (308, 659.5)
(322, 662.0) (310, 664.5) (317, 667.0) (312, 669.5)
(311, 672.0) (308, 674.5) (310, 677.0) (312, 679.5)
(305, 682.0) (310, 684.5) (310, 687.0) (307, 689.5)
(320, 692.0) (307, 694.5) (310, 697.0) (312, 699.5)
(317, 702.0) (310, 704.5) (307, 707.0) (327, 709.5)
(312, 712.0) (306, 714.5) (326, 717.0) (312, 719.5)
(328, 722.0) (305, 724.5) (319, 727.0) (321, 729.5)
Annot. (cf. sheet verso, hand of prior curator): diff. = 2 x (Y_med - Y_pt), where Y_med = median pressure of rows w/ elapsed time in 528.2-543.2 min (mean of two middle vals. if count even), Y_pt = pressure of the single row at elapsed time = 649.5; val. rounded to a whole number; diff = 55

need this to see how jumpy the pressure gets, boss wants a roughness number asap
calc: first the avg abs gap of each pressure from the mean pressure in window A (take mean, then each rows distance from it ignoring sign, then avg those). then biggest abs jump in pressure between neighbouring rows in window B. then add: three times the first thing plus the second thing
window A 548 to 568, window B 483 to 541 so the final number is 103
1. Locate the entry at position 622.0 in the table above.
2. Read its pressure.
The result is 305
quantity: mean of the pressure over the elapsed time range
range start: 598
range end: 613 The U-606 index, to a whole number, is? 320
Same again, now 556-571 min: 286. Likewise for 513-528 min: 335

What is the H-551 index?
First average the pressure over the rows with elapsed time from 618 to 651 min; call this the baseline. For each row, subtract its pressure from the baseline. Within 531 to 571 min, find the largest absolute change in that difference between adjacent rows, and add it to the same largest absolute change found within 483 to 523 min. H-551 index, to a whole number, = 63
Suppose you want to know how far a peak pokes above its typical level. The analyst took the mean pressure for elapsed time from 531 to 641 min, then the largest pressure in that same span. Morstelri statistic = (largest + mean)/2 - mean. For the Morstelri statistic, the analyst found 11.6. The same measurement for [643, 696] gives 5.8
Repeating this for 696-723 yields 6.4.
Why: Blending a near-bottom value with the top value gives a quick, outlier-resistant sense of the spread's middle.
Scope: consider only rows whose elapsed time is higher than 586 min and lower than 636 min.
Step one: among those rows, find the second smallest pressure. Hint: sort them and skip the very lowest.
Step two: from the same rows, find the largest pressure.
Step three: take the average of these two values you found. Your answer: 314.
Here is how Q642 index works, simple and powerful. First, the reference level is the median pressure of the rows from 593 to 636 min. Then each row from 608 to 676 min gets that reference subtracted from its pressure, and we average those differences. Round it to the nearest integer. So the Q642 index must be -6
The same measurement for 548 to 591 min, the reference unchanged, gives -9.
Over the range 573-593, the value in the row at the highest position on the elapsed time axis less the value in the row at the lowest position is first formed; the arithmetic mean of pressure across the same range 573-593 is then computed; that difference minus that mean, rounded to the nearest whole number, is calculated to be -331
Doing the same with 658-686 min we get -309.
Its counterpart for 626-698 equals -296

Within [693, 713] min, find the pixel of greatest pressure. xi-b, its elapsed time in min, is 709.5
